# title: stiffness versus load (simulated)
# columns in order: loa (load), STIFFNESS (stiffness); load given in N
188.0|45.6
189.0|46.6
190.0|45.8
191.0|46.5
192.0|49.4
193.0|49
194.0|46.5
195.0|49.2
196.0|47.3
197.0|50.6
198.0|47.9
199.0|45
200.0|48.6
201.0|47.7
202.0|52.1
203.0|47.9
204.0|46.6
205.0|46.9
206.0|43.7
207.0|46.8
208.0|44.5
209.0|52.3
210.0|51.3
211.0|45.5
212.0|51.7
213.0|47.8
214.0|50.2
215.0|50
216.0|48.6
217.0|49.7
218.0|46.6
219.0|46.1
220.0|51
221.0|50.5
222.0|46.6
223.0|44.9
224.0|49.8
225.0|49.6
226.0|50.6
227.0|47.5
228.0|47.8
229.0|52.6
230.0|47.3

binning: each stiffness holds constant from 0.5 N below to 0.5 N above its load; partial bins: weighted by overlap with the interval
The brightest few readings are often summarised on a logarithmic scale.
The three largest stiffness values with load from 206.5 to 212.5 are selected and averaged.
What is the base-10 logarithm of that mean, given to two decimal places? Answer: 1.71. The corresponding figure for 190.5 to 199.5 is 1.70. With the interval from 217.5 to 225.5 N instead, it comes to 1.70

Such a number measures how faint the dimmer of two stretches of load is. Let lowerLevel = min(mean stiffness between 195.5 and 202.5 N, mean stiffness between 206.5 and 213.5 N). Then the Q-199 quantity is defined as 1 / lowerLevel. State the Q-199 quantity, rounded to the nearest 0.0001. 0.0206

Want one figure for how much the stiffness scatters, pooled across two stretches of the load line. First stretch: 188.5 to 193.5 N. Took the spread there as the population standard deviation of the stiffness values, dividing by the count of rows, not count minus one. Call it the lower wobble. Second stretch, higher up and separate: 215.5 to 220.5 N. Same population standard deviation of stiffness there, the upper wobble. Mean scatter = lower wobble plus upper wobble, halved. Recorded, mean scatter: 1.65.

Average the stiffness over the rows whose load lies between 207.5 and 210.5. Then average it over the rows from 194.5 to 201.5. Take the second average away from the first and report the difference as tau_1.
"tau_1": 1.3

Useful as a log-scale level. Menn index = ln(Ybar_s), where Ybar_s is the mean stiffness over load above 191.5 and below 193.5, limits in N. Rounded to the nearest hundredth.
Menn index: 3.90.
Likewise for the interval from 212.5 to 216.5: 3.89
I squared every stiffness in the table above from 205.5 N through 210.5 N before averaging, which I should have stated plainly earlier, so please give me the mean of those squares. 2289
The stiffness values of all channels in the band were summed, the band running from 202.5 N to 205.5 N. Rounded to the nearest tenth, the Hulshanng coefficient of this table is 141.4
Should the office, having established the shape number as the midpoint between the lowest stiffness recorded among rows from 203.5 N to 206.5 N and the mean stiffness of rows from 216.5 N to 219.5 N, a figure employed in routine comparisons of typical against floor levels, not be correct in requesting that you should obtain 45.6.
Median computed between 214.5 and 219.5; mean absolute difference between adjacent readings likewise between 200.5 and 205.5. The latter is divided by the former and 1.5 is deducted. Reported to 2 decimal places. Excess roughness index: -1.45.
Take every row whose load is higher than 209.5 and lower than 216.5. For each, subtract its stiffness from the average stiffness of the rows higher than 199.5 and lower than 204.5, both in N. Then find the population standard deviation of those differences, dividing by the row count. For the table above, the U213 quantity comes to 2.01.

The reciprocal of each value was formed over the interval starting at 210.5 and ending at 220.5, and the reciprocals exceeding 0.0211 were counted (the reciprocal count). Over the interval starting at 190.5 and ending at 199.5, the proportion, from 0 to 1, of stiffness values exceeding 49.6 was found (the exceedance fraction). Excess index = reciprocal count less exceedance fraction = 2.9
